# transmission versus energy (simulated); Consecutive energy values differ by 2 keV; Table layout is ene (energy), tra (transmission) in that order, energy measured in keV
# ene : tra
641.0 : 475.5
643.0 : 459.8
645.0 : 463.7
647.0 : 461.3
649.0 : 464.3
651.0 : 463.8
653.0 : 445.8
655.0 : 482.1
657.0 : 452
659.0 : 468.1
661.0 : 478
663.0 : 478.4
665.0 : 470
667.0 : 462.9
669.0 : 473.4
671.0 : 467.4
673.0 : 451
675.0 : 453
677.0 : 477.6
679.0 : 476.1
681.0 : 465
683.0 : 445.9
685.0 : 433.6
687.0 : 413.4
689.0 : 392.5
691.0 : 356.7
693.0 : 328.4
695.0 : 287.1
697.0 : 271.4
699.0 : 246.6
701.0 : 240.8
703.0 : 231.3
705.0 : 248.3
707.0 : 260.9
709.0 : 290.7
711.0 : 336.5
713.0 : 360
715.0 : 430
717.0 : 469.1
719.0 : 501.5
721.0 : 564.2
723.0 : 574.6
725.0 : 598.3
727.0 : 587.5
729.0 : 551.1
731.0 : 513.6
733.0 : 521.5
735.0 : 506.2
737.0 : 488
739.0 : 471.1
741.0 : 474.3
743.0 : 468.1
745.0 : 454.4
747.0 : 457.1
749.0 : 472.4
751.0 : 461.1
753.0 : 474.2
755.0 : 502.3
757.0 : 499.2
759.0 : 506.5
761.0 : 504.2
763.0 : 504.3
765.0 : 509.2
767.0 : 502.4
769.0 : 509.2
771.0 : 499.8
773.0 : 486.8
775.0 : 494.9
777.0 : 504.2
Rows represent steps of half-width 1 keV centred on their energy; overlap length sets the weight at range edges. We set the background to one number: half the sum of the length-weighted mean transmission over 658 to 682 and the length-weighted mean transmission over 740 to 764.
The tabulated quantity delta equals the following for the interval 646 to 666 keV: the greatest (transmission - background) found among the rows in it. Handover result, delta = 7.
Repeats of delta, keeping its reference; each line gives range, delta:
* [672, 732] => 123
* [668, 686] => 3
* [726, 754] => 113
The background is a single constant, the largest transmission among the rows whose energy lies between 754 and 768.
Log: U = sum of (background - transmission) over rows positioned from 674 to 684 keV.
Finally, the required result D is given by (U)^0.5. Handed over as 15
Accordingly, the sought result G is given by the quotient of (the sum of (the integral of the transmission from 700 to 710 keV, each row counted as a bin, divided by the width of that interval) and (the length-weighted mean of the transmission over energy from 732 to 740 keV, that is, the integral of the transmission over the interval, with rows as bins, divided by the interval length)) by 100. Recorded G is 7.51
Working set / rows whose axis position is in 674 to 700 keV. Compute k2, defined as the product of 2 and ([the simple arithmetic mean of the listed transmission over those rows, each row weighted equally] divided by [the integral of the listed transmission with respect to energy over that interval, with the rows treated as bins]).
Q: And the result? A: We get 0.08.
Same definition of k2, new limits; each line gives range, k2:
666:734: 0.03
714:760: 0.04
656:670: 0.14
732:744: 0.17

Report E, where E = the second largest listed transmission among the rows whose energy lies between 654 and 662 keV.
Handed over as 478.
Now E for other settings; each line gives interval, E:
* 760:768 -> 504.3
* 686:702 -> 392.5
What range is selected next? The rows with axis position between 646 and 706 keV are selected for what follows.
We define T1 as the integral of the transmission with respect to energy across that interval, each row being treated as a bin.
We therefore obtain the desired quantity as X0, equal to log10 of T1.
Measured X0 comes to 4.39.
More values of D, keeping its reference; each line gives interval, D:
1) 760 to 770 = 4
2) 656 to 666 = 14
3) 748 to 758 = 12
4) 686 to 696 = 28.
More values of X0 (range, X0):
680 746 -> 4.44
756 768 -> 3.78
